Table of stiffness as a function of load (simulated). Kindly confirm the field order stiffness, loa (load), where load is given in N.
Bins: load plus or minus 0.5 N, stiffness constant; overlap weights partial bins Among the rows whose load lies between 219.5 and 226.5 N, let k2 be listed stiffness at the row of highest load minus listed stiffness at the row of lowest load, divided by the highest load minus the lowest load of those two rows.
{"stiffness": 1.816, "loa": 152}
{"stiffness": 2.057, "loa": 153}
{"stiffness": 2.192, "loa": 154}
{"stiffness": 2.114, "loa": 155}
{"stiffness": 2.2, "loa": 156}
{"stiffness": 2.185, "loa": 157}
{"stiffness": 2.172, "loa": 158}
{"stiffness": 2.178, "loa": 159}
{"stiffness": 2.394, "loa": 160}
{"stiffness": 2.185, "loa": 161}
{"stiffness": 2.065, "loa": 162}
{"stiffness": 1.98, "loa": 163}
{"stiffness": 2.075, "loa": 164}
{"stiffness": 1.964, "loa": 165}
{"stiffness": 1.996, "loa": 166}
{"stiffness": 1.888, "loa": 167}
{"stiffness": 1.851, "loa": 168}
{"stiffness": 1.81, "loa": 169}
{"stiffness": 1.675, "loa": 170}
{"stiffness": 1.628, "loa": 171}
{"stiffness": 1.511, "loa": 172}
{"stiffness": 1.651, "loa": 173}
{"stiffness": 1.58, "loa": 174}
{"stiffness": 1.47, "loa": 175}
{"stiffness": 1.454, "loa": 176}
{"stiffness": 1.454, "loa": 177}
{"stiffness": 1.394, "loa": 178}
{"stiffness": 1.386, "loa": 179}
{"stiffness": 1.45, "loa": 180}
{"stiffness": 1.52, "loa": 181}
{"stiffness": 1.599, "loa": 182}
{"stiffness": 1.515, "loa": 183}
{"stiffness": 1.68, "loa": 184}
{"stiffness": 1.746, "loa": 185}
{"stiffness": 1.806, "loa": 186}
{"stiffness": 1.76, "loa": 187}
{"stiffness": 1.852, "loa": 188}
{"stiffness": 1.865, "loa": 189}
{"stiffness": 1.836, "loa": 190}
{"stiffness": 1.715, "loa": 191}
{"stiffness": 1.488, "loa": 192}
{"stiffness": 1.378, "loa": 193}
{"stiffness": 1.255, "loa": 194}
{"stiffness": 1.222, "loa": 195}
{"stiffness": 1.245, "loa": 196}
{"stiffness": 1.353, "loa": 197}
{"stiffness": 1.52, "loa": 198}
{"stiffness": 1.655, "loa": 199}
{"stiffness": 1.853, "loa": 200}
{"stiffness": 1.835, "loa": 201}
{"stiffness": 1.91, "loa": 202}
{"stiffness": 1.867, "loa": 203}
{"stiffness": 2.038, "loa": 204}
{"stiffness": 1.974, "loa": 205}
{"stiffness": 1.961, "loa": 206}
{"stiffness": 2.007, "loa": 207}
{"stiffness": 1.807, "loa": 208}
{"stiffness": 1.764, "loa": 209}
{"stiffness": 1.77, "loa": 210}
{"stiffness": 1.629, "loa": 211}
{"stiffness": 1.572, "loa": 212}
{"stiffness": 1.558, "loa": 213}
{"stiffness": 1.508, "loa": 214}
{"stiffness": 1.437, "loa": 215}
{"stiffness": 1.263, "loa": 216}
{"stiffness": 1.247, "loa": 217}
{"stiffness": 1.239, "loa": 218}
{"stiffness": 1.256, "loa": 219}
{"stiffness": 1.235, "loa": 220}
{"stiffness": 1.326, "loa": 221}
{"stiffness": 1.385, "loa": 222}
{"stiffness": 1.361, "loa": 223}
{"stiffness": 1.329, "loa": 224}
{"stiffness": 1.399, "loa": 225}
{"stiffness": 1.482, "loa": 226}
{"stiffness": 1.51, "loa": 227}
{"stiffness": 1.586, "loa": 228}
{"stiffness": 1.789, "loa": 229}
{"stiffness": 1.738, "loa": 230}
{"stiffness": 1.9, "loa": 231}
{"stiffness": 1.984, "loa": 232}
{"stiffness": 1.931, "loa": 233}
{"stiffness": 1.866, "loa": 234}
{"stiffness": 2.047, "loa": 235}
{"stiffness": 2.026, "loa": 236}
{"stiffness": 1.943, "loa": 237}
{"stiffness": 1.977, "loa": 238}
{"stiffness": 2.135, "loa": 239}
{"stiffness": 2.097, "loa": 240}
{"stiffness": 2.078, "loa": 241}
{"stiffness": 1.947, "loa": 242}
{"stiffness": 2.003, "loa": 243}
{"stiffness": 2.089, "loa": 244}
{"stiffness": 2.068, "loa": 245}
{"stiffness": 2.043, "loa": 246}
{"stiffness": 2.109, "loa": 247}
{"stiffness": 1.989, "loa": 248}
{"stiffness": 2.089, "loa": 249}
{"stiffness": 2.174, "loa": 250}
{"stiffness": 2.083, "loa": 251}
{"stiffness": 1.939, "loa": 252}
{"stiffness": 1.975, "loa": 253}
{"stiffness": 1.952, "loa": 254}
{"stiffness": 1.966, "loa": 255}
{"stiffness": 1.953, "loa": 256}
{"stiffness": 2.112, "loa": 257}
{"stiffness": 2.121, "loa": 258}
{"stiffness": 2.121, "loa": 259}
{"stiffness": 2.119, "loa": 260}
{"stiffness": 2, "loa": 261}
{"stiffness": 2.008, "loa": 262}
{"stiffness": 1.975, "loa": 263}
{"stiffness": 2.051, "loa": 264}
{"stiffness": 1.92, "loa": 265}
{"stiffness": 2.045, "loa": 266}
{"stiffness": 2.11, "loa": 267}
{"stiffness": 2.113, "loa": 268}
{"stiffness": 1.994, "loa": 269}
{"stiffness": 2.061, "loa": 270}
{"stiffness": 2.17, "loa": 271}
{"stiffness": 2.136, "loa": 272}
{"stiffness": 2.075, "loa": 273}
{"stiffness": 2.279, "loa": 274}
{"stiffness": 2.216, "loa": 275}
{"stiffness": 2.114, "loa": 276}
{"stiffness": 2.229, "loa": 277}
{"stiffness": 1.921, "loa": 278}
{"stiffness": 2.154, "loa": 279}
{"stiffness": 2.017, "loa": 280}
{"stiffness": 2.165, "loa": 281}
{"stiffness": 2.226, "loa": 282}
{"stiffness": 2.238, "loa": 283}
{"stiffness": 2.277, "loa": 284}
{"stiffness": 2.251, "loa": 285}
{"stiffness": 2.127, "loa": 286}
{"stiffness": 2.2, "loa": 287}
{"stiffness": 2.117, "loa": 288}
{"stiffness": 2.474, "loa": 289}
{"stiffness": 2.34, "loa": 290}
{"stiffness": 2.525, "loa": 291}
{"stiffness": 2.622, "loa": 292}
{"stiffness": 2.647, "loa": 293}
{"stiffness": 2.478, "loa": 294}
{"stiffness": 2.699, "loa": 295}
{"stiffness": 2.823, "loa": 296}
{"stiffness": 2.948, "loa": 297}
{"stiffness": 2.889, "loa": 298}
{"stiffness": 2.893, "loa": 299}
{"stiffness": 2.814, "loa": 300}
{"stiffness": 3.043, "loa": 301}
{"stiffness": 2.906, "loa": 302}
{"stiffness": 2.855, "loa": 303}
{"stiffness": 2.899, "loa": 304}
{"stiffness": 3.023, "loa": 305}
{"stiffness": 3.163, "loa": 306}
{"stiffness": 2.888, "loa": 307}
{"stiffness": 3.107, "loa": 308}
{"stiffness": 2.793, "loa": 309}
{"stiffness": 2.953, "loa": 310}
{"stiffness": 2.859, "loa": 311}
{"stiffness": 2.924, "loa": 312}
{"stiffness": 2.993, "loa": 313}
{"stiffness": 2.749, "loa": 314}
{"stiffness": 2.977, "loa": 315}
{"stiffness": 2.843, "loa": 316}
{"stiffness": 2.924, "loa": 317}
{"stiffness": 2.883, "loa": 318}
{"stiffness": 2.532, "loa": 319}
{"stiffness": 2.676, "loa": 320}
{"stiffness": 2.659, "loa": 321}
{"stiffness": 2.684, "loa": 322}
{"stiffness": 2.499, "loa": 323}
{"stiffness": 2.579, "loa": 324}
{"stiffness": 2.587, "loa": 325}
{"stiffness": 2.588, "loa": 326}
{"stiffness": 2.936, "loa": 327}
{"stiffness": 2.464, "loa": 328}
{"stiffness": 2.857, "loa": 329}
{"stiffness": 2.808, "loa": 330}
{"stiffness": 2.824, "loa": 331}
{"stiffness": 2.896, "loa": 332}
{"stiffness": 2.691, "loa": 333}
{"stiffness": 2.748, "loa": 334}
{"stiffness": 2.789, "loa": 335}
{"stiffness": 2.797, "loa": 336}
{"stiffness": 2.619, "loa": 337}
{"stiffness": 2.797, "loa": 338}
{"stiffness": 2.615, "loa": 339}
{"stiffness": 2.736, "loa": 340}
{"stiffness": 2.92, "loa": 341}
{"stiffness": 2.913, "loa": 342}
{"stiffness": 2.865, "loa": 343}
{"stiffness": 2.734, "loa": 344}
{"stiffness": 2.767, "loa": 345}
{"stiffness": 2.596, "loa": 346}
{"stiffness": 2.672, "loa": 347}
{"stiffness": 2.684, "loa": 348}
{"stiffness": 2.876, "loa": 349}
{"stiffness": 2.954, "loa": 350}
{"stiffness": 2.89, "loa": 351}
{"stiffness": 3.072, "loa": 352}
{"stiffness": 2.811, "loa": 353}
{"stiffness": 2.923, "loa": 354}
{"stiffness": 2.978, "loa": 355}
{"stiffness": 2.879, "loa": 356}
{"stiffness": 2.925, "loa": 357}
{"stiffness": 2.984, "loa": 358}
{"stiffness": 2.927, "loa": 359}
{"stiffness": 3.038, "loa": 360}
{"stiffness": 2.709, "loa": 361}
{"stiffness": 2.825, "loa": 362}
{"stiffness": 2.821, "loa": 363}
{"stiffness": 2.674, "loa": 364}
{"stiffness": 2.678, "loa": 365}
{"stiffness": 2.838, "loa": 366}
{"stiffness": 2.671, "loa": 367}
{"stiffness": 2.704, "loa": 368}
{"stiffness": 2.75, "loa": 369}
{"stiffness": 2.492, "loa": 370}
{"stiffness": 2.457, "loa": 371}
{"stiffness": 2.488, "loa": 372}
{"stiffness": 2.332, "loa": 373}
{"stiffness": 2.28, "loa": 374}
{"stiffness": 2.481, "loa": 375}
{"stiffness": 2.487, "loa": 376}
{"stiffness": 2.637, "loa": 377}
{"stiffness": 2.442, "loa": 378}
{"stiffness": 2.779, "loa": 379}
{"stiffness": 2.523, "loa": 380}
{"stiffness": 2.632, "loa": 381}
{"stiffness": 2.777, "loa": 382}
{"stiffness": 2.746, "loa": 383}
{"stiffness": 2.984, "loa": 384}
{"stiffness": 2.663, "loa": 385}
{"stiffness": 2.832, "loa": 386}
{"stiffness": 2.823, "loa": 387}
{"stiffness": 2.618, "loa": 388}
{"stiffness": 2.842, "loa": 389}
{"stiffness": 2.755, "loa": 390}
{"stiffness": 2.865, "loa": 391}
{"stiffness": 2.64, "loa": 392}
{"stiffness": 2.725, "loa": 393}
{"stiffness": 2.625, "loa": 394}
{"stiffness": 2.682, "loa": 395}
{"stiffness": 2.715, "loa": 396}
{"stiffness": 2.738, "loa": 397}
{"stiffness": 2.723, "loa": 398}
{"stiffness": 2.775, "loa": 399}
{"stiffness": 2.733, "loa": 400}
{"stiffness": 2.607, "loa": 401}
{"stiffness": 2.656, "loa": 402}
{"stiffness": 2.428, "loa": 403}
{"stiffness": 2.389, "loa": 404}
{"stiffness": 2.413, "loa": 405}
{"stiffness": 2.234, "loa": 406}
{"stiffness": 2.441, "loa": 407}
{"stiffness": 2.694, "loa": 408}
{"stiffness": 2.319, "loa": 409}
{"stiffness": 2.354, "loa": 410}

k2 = 0.04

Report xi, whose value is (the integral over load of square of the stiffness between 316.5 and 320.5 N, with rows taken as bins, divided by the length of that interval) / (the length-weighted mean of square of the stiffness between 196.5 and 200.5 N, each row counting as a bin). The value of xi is 3.0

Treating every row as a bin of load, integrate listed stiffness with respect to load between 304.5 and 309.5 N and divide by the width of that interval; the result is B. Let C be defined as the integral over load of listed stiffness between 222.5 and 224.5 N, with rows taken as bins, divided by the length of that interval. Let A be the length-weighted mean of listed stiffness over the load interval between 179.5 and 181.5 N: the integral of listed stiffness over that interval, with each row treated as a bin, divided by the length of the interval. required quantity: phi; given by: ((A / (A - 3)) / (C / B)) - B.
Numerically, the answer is -5.2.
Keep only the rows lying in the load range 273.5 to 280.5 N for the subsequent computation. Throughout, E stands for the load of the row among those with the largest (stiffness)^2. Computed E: 274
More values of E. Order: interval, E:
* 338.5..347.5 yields 341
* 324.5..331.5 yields 327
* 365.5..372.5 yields 366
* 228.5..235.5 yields 235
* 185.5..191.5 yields 189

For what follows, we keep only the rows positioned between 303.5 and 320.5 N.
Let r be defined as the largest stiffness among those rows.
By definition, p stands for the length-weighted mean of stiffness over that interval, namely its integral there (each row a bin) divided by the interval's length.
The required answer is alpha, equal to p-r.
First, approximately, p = 2.89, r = 3.163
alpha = -0.27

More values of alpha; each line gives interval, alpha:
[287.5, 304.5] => -0.34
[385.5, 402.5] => -0.14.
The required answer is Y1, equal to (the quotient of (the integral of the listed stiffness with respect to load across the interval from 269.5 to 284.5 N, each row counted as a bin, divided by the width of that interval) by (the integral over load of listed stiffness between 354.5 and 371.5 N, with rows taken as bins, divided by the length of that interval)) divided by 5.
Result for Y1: 0.15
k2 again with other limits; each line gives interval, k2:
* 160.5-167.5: -0.05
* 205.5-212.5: -0.06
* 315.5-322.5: -0.03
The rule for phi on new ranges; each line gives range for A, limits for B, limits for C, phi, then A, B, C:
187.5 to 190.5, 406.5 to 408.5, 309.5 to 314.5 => -4.0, 1.9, 2.57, 2.9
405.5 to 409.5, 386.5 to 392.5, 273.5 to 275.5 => -7.9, 2.4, 2.76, 2.2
